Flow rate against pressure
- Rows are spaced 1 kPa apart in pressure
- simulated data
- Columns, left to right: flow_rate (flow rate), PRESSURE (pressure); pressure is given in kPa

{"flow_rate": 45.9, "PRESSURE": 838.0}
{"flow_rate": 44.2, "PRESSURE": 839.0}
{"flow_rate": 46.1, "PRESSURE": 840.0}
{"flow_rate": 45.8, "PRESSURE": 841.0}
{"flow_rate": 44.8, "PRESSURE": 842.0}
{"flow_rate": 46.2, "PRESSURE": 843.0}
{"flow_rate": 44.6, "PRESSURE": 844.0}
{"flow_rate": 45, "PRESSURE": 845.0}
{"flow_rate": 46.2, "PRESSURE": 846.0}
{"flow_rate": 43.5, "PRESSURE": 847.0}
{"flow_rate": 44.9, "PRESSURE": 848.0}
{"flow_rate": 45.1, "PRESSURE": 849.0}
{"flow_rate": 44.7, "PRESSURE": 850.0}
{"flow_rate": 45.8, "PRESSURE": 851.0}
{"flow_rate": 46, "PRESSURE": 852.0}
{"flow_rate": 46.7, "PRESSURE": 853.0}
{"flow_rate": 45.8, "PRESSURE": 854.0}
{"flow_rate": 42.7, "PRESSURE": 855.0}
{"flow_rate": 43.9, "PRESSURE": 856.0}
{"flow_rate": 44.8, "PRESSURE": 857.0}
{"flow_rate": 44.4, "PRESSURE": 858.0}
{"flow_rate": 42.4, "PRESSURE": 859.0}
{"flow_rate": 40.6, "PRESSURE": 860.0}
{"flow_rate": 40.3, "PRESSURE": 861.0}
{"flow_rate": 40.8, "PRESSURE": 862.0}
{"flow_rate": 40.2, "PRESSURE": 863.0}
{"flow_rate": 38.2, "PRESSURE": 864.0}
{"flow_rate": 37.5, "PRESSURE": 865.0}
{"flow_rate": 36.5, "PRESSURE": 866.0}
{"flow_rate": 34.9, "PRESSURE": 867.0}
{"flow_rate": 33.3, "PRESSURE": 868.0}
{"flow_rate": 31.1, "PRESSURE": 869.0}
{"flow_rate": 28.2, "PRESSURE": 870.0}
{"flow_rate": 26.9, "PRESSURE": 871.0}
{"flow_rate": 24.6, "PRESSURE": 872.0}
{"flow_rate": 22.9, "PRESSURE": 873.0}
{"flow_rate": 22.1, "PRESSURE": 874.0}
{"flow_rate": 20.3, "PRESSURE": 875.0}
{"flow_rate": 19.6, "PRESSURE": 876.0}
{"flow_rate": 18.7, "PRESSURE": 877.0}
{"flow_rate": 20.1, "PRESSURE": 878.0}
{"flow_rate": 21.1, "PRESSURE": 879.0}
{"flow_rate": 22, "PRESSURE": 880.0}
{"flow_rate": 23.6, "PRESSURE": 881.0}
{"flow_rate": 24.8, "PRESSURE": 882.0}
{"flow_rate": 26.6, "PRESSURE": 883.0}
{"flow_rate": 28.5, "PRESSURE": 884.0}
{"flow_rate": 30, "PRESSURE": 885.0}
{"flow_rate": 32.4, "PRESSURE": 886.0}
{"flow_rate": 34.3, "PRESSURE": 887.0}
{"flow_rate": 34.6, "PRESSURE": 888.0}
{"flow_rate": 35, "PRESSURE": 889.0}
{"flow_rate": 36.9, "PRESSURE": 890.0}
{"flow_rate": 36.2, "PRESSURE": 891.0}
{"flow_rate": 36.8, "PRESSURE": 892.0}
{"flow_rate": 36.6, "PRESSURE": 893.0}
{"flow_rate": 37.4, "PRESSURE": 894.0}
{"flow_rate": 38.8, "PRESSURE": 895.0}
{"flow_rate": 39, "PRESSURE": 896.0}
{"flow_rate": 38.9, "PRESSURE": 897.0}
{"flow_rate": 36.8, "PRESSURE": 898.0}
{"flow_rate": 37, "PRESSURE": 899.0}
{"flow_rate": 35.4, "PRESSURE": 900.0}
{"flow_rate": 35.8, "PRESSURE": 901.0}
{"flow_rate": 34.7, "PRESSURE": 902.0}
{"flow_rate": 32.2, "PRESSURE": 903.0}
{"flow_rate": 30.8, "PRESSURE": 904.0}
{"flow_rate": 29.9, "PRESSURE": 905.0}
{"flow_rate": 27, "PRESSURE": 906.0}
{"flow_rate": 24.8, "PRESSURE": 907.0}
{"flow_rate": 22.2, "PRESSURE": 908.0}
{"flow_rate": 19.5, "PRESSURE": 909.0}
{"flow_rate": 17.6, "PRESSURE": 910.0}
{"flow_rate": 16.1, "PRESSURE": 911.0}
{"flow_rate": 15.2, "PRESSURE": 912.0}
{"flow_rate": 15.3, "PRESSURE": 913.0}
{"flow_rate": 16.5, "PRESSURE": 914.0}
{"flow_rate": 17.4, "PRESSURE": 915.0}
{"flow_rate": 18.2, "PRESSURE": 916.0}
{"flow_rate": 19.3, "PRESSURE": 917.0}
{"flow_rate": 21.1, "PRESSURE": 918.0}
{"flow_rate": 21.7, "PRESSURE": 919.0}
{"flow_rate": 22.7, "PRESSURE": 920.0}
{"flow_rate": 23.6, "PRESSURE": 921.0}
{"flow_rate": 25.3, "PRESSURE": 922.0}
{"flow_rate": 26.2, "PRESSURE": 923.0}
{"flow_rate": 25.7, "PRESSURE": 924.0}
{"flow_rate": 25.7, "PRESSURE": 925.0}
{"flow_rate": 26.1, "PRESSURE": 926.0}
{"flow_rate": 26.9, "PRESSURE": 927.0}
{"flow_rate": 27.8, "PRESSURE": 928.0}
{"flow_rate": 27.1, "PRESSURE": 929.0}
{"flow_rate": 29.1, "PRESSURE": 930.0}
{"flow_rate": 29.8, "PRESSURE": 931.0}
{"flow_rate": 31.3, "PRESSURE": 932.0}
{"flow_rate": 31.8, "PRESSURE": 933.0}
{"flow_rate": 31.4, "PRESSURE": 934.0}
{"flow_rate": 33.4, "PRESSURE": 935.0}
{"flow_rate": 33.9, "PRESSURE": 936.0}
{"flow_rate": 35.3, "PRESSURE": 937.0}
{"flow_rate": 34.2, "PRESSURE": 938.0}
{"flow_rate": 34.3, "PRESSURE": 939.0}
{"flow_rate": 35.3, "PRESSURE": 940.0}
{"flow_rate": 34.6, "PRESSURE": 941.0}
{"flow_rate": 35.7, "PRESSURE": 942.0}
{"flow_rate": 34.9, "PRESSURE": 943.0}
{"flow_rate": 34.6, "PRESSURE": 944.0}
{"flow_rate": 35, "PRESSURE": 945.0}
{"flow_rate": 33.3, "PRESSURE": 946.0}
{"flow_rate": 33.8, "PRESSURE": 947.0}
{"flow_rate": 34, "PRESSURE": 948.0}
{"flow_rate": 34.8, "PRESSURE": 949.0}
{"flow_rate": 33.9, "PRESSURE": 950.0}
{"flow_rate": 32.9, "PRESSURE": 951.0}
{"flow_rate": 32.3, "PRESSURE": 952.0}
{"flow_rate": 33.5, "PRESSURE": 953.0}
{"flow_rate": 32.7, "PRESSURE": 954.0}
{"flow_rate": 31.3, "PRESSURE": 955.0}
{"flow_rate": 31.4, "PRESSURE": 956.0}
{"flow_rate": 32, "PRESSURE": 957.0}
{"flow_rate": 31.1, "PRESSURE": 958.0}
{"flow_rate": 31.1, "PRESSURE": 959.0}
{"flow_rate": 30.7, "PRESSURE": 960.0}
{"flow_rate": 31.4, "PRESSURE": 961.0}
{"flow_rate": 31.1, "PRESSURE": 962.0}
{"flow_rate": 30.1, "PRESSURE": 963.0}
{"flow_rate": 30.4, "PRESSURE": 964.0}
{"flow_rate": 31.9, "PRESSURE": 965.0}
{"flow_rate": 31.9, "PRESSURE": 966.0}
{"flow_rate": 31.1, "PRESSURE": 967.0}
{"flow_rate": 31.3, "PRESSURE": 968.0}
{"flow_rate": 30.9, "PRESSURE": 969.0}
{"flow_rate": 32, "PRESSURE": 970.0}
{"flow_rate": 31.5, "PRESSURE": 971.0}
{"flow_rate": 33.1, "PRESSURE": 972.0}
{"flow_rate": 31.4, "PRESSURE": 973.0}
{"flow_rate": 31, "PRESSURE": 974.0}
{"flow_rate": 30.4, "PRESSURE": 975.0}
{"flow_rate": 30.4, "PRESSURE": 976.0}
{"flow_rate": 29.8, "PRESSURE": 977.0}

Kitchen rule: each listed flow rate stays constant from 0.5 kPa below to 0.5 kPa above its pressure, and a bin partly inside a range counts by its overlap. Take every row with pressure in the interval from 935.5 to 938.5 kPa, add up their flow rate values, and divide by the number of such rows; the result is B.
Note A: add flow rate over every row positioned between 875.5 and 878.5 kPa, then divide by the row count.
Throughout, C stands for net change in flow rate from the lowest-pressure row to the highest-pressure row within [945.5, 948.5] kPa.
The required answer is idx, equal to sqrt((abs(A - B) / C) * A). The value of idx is 20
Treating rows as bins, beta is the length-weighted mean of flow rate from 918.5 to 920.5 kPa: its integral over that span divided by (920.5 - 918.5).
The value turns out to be 22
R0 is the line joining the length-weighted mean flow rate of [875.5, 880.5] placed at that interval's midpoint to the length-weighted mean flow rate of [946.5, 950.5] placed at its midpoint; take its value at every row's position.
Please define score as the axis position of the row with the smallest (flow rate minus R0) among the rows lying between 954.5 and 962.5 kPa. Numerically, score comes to 960.0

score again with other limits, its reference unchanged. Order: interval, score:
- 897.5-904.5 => 904.0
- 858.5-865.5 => 865.0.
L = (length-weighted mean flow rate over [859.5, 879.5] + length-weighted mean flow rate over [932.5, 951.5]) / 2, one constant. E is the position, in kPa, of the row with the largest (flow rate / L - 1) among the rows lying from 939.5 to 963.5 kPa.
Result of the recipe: 942.0 kPa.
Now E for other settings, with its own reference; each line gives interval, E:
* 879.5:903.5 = 896.0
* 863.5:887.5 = 864.0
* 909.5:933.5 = 933.0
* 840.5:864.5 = 853.0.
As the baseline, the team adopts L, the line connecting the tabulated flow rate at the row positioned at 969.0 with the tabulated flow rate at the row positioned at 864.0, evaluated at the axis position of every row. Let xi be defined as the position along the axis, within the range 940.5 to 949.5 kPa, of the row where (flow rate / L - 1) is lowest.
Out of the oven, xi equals 946.0 kPa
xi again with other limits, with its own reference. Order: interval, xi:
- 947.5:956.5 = 955.0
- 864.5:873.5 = 873.0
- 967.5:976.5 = 975.0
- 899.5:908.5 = 908.0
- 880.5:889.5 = 881.0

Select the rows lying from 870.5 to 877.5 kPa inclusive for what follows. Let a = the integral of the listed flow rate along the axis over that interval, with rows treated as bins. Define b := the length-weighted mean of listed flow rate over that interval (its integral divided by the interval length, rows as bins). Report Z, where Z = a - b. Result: 133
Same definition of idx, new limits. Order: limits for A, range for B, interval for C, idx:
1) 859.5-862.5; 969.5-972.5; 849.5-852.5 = 16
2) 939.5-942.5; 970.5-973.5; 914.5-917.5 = 8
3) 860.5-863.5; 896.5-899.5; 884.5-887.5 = 5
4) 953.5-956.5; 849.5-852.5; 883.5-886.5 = 11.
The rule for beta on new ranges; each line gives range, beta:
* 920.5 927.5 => 26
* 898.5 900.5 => 36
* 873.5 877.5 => 20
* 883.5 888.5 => 32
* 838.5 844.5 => 45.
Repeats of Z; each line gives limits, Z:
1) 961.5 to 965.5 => 93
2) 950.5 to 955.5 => 130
